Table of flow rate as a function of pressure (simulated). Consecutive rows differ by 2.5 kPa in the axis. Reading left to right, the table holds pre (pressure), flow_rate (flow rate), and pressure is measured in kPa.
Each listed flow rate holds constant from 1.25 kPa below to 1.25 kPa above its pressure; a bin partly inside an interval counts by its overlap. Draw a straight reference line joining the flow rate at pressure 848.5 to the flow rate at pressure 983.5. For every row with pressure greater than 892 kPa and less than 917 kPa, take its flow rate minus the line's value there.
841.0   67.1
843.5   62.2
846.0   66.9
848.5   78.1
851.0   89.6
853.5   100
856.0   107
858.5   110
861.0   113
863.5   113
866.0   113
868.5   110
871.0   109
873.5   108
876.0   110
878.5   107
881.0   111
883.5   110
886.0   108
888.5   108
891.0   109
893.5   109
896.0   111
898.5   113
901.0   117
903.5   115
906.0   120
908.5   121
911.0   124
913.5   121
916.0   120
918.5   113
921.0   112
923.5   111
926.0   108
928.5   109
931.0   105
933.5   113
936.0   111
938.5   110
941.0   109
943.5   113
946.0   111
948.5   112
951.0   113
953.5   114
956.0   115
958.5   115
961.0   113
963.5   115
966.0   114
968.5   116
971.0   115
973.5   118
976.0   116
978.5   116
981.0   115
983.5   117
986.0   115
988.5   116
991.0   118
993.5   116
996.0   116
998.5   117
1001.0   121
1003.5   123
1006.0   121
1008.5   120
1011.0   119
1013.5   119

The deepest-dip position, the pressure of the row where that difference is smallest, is 893.5 kPa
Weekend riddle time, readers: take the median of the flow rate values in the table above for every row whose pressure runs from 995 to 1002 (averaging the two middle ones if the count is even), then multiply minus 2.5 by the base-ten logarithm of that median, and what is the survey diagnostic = -5.17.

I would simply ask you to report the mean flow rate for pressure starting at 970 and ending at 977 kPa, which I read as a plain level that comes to 116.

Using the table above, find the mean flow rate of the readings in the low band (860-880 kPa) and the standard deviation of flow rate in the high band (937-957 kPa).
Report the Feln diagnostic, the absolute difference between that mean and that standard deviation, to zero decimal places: 108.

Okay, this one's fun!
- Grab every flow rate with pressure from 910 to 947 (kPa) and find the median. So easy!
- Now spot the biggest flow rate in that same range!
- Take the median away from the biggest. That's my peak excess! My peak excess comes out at 13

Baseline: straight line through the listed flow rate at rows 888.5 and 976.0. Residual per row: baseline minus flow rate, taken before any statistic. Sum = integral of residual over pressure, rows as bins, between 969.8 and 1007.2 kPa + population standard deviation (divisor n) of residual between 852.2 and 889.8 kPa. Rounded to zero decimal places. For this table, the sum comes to -4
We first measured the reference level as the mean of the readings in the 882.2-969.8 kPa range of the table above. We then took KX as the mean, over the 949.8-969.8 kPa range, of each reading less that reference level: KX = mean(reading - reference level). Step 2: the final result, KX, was 1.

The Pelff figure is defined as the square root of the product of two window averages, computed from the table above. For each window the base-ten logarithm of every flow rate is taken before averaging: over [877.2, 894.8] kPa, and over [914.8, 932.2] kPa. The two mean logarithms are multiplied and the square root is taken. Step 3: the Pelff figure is 2.04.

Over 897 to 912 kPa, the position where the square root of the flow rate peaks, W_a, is 911.0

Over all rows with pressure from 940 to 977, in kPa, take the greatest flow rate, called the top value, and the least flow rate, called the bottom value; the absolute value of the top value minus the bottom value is 9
